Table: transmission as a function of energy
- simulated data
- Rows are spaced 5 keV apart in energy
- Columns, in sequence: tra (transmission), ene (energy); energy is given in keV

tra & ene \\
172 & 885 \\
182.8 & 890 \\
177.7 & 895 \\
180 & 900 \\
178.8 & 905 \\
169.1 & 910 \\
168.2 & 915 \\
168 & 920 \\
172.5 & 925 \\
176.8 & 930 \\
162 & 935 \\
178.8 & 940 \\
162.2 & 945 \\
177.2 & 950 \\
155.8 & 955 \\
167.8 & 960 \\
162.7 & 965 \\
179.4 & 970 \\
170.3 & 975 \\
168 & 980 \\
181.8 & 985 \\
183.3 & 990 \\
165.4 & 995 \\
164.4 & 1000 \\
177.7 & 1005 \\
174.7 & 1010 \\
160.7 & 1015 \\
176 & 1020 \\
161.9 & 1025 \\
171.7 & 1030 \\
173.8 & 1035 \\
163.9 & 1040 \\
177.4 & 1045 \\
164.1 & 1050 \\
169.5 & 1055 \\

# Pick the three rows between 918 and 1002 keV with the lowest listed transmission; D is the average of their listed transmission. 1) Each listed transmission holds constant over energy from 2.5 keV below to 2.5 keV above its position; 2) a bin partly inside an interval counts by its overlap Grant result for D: 160.0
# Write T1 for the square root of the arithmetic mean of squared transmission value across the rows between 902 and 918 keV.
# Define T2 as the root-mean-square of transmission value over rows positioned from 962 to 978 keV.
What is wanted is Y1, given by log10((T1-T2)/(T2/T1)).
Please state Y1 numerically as 0.07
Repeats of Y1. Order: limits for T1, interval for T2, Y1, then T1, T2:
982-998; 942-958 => 1.10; 177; 165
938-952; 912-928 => 0.53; 173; 170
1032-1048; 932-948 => 0.61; 172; 168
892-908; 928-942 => 0.80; 179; 173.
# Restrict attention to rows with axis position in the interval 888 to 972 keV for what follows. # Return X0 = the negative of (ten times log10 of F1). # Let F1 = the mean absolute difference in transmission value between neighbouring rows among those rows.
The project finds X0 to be -9.6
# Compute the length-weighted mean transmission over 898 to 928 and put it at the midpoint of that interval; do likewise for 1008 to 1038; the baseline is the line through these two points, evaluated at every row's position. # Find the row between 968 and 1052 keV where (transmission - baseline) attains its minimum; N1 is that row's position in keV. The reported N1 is 1015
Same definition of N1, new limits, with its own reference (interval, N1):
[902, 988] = 955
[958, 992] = 965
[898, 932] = 920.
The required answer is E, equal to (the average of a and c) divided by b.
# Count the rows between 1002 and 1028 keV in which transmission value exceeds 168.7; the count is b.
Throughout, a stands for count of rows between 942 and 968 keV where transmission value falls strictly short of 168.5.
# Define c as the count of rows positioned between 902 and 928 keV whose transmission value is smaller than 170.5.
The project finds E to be 1.2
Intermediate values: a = 4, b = 3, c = 3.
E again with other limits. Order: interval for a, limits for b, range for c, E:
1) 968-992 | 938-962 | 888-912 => 0.5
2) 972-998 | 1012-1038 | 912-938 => 0.8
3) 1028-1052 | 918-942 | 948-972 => 0.8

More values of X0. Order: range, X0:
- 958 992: -9.1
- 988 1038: -10.0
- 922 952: -11.3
